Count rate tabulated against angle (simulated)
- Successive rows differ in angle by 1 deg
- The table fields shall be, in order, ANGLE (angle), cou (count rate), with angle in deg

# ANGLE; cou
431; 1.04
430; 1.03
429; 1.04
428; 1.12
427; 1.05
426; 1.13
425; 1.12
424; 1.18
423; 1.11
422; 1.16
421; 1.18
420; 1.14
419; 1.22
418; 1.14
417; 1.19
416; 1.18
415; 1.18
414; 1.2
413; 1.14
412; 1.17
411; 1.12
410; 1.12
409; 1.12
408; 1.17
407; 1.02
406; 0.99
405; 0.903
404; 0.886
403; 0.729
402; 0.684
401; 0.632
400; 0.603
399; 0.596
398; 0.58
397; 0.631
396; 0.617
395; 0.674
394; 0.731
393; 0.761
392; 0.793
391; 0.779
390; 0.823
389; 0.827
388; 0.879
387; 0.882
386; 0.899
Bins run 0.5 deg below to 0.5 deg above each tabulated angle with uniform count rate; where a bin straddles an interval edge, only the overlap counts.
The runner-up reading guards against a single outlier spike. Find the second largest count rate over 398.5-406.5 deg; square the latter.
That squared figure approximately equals 0.82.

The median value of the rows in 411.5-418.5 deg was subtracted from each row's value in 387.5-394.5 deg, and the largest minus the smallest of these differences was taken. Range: 0.15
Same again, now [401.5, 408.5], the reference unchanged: 0.49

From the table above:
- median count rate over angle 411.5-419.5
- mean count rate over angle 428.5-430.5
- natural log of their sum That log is 0.80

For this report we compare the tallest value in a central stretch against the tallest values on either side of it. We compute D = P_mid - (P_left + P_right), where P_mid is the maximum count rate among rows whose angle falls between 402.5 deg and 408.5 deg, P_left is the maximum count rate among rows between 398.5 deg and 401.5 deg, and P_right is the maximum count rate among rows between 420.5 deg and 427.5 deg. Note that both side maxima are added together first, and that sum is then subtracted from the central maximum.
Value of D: -0.64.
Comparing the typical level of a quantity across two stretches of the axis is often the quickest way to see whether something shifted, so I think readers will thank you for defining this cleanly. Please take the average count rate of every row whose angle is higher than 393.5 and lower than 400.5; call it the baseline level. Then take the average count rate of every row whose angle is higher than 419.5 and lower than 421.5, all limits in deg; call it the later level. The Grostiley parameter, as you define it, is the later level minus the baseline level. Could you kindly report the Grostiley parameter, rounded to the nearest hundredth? 0.53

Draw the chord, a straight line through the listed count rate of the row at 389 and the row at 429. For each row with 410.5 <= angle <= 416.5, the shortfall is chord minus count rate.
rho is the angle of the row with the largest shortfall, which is 411 deg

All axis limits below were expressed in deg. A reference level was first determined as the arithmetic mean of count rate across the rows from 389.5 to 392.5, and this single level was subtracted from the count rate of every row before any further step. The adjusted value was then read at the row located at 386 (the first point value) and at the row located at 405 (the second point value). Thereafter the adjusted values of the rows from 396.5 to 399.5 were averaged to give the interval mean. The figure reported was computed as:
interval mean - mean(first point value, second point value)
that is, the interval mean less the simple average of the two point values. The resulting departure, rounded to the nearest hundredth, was -0.30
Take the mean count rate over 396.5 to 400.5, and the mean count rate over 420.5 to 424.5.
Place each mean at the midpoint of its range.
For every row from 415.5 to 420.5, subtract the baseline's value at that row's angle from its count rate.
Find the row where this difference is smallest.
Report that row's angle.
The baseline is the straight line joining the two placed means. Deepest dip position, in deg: 420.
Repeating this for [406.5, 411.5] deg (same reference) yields 407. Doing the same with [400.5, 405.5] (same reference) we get 401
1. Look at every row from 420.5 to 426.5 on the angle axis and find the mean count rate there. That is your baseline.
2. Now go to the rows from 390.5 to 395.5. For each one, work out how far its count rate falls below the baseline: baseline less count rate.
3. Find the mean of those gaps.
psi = 0.40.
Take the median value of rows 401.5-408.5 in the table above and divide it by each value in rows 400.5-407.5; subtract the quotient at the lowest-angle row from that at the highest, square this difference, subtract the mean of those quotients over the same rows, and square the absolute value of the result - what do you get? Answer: 0.67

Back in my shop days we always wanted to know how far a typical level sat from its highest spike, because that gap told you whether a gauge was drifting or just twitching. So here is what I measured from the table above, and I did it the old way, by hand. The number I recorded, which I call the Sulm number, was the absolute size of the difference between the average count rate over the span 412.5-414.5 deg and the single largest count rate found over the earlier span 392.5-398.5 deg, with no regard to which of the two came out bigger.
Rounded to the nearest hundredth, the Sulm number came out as 0.41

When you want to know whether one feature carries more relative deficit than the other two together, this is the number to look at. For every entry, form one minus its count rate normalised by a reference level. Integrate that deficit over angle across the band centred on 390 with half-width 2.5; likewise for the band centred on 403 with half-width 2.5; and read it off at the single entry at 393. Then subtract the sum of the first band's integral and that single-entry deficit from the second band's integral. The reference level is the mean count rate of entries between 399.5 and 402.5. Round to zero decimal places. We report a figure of 1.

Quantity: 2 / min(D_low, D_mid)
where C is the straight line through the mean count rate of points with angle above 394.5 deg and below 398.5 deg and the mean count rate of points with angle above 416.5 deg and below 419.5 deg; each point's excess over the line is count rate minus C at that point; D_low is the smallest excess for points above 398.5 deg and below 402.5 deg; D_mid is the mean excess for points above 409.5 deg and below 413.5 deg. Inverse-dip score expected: -18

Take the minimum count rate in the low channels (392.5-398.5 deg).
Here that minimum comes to 0.58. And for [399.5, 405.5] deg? 0.603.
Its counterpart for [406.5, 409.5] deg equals 1.02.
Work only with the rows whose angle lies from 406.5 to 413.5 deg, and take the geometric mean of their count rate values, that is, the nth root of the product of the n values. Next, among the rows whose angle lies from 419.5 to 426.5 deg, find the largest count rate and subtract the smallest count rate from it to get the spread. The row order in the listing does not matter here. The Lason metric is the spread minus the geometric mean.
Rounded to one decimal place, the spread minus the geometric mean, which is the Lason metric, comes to -1.1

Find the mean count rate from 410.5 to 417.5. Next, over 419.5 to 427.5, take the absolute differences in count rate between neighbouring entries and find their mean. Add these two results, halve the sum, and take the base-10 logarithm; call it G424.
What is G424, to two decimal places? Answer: -0.22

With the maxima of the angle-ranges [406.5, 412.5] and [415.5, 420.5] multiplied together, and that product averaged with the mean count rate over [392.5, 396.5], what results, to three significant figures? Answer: 1.06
